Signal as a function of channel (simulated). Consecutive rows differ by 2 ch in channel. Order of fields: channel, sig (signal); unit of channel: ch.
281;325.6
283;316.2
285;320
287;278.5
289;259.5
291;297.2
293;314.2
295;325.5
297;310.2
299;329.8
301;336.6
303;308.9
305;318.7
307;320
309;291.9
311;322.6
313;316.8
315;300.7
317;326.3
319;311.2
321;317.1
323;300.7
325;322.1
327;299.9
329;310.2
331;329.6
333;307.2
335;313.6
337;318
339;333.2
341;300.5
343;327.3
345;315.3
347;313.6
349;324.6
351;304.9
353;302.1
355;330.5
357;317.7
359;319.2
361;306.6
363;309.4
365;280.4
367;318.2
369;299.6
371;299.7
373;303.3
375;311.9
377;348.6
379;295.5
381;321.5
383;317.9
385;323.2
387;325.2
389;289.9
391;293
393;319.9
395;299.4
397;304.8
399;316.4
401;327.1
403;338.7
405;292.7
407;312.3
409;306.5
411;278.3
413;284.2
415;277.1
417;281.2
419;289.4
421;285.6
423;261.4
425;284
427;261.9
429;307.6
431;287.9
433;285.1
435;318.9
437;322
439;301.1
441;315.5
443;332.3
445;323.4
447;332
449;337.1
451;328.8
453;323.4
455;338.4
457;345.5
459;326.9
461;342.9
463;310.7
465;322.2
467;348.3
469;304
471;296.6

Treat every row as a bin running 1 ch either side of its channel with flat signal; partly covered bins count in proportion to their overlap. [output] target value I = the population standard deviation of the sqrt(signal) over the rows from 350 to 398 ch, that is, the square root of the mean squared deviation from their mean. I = 0.41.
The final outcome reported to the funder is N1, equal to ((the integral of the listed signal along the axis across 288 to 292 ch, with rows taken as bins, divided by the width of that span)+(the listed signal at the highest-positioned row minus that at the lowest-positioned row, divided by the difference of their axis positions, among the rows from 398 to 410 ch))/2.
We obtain 139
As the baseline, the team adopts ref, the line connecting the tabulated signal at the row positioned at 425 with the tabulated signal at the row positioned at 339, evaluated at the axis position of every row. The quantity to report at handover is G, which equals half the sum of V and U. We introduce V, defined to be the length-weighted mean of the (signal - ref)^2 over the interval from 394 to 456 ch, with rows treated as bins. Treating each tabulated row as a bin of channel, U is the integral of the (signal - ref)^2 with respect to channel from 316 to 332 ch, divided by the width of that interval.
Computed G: 1031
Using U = 850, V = 1211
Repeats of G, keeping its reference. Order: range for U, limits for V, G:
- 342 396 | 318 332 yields 588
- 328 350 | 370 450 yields 546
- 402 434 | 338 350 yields 261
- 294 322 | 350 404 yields 816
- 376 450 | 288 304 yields 1821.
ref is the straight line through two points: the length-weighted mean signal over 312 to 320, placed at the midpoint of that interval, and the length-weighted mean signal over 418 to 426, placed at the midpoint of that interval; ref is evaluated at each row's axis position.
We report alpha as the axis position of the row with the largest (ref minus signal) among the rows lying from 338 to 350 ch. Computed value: 341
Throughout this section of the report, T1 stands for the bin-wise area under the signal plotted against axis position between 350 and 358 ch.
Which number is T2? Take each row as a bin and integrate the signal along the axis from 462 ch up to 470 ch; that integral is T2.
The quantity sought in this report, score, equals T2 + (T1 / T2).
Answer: 2571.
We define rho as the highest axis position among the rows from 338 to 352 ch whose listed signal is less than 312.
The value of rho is 351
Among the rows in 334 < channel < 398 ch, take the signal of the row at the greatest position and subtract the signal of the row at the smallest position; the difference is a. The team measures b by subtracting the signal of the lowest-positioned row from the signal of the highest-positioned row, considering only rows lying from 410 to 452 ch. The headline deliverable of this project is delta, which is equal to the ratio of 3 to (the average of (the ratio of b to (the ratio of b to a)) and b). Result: 0.14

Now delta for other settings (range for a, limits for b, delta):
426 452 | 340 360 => 0.07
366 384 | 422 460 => 0.09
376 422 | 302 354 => -0.09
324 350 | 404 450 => 0.13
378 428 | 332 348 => -0.22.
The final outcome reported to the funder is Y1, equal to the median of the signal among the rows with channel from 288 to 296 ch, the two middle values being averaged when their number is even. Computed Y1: 306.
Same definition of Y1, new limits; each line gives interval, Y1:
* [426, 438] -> 298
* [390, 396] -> 299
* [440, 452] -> 330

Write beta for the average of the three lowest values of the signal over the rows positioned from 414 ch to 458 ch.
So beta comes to 267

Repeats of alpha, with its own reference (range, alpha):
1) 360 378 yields 365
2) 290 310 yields 291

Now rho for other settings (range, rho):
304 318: 315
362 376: 375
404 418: 417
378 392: 391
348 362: 361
